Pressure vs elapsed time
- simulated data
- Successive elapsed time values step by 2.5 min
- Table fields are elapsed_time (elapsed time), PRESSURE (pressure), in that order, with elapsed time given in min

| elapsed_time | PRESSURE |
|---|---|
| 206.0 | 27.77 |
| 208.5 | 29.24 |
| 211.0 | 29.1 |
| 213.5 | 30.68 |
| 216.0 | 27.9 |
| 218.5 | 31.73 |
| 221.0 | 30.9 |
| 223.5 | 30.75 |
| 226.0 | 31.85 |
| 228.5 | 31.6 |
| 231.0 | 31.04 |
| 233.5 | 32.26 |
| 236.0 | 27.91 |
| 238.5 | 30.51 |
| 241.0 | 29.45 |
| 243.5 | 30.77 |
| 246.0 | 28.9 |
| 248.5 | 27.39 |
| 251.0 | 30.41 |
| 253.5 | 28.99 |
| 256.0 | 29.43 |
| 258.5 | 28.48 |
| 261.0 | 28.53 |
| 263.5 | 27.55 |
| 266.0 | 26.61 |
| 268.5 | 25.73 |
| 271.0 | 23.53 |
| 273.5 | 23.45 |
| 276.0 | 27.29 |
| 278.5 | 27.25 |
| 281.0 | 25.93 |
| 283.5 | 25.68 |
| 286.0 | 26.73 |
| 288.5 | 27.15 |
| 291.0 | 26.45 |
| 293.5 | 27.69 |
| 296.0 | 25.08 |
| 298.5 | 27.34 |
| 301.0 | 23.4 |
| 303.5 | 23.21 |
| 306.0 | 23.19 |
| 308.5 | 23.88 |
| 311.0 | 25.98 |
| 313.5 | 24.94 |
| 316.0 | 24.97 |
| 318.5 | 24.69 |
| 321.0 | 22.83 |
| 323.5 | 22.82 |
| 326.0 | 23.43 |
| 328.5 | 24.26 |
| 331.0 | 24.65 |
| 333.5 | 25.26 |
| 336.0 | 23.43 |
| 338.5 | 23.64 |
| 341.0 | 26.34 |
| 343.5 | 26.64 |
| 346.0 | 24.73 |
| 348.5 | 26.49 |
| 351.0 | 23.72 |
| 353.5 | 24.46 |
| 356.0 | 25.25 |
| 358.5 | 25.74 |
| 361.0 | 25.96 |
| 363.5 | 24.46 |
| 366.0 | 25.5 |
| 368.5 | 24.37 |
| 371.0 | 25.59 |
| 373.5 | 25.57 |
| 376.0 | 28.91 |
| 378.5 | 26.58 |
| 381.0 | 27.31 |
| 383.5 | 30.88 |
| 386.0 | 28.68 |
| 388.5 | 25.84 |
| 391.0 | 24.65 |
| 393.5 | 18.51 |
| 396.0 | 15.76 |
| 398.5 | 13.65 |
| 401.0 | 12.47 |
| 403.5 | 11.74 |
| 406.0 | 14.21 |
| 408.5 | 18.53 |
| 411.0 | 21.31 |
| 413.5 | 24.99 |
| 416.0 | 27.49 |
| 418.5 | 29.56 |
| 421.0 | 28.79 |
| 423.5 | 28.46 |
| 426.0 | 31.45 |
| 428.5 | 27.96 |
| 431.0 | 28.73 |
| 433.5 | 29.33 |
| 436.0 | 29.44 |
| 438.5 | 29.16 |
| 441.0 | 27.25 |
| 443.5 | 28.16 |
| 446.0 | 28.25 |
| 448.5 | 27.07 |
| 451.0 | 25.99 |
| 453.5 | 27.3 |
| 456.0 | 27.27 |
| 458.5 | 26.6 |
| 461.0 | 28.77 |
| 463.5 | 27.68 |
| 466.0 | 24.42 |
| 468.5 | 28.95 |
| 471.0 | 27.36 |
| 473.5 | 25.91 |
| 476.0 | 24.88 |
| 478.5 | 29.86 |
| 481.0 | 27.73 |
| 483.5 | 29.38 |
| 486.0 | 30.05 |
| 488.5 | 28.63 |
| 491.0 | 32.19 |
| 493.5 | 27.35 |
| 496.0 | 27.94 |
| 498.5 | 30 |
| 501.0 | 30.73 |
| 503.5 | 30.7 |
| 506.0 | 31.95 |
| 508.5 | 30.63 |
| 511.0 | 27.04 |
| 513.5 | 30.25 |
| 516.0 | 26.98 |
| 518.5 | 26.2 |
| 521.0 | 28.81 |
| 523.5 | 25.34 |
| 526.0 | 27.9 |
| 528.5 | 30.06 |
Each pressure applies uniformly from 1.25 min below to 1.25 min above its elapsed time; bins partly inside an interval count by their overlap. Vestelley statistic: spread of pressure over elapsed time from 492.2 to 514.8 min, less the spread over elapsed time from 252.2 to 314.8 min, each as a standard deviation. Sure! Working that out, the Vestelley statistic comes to -0.2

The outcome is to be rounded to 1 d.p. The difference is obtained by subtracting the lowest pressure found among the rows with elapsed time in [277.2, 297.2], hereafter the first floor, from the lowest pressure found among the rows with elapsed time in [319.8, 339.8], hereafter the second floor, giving -2.3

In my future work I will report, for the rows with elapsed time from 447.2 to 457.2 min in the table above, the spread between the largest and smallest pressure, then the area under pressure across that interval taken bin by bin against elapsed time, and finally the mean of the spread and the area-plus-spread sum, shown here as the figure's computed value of 136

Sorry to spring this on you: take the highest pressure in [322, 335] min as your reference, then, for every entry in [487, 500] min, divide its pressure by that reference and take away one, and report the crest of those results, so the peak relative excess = 0.27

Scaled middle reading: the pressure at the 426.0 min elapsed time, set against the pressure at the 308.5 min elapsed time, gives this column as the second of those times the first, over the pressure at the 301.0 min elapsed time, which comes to 32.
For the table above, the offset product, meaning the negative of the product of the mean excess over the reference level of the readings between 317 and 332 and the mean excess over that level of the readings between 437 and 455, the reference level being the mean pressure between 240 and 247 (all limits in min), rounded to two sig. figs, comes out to -13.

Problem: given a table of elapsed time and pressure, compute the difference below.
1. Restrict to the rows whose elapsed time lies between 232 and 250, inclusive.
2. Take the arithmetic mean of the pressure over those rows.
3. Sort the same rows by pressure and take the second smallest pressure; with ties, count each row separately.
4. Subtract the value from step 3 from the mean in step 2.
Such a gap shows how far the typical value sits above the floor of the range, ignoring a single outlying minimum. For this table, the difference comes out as 1.7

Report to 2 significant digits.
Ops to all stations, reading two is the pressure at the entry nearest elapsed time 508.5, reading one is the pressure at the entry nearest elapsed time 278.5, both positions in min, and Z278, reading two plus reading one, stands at 58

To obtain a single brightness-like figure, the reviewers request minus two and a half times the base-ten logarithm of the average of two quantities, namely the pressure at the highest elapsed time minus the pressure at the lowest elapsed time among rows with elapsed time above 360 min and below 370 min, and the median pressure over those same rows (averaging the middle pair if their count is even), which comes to -2.67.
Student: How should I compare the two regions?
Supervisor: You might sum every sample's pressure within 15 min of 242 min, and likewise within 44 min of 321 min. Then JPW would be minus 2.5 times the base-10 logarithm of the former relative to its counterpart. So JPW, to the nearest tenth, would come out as 1.0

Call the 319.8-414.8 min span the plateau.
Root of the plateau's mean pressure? 4.84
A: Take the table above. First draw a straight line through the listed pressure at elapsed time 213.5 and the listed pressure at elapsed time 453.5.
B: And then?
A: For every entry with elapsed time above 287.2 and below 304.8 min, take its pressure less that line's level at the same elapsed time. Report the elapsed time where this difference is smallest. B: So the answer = 303.5 min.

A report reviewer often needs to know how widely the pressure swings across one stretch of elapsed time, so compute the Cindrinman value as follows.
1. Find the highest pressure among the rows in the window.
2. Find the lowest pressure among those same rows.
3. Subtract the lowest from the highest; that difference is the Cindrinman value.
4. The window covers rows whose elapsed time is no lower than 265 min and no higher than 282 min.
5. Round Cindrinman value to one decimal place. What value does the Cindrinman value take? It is 3.8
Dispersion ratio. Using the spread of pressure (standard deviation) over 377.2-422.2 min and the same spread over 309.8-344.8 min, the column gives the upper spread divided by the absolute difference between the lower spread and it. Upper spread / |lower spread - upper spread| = 1.2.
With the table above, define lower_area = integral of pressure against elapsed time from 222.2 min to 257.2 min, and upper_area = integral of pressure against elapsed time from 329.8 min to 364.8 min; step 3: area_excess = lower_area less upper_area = 176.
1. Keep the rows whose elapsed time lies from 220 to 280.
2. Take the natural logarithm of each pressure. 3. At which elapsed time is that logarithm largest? 233.5 min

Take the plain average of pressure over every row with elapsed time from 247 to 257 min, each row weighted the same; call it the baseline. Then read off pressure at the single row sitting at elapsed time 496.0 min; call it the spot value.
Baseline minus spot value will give 1.1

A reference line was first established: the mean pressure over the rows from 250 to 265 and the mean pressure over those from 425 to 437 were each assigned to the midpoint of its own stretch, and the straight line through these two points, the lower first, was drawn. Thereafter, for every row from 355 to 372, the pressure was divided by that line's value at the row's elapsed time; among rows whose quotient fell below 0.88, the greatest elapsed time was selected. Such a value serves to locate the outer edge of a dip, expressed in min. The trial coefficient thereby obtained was 371.0 min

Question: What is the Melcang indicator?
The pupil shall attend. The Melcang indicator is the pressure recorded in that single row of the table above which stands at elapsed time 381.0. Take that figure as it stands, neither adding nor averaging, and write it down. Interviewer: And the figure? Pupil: 27.31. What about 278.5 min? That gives 27.25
